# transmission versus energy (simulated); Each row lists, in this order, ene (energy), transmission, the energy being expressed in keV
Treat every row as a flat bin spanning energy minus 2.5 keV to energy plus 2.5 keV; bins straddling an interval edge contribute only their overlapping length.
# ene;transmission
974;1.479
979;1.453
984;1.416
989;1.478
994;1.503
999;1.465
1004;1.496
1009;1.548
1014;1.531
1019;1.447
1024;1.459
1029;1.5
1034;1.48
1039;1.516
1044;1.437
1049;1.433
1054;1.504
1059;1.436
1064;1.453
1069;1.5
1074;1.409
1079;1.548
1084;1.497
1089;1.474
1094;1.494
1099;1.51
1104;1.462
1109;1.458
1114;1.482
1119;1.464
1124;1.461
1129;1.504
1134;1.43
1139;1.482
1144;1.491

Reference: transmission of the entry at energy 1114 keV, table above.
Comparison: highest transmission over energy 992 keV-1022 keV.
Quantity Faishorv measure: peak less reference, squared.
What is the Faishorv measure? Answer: 0.0044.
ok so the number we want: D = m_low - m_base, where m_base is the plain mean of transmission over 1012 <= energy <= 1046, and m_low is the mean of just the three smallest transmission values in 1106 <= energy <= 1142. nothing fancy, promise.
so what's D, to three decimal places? -0.032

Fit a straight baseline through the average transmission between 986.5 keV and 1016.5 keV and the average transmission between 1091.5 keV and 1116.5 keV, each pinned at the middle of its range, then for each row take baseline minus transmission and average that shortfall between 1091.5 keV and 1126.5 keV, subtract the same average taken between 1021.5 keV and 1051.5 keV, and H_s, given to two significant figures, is -0.021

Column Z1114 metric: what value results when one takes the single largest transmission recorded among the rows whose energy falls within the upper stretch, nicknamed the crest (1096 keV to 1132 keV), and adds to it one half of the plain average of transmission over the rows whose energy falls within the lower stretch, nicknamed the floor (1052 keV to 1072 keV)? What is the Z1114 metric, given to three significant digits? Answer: 2.25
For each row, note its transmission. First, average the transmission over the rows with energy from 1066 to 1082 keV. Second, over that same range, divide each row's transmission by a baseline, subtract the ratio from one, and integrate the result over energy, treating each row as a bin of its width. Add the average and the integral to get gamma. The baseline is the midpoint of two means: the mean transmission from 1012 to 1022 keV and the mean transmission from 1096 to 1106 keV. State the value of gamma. 1.5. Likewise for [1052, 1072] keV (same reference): 1.7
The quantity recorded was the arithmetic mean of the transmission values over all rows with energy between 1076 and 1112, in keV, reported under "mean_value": 1.49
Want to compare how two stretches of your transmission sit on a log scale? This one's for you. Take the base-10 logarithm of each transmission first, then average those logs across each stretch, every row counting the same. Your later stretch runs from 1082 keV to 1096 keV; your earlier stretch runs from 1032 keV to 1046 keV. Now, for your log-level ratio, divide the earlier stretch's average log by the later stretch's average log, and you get 0.98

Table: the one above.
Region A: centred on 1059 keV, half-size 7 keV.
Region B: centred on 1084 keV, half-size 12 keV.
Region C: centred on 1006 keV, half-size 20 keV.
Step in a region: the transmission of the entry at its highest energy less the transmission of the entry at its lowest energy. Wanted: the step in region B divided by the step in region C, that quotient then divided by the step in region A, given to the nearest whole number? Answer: 88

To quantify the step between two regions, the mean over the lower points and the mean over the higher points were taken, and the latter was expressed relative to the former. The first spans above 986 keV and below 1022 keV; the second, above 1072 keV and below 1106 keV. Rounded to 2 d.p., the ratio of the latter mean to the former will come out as 0.99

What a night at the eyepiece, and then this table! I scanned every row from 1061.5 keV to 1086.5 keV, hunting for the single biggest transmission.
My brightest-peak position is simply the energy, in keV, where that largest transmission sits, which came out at 1079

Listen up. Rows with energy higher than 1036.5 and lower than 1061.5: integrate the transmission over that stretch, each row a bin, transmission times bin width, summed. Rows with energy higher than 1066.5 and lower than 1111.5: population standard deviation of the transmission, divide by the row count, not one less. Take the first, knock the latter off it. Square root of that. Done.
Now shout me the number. 6.0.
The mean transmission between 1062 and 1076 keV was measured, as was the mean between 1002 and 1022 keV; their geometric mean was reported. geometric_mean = 1.48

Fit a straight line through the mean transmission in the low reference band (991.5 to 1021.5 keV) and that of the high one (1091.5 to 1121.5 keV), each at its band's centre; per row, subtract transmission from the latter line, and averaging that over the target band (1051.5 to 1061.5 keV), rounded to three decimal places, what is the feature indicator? 0.018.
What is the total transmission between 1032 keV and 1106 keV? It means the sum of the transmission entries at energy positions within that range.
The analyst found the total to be 22.2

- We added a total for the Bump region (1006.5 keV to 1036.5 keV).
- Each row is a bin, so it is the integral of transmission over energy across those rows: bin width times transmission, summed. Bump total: 45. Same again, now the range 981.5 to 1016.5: 52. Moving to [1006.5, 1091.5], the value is 126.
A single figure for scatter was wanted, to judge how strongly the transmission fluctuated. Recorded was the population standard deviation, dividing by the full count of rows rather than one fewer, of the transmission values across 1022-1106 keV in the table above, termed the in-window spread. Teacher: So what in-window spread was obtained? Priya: 0.035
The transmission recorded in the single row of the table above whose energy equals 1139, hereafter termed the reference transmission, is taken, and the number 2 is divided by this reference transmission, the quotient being 1.35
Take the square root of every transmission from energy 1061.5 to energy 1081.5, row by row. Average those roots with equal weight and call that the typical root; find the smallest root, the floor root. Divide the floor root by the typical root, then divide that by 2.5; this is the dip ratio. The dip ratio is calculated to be 0.391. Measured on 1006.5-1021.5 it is 0.392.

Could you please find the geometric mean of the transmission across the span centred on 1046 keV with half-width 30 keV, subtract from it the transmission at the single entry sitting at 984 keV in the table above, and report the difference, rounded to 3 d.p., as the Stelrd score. 0.048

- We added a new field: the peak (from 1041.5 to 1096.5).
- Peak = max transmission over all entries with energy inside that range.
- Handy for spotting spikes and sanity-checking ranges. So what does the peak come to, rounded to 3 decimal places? 1.548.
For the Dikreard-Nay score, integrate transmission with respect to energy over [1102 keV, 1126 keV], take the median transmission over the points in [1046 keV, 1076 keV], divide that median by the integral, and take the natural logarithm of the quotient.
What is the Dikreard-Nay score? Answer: -3.2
